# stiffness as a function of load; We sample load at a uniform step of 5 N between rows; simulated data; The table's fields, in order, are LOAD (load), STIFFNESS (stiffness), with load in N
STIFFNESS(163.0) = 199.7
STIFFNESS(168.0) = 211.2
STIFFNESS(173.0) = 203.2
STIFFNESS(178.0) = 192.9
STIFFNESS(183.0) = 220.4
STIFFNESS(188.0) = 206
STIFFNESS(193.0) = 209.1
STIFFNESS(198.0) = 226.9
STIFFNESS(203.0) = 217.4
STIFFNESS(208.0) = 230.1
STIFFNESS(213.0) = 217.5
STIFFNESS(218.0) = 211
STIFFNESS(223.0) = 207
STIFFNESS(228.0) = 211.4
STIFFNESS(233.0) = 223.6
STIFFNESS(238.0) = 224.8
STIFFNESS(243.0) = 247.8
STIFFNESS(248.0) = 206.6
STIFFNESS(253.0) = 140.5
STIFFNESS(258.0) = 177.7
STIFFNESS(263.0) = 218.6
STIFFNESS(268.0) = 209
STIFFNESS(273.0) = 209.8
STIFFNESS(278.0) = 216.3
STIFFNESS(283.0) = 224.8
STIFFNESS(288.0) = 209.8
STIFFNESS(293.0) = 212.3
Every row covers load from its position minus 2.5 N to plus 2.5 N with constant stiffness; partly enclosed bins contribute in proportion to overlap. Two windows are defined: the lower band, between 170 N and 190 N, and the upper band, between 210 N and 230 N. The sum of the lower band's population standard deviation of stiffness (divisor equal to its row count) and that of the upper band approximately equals 14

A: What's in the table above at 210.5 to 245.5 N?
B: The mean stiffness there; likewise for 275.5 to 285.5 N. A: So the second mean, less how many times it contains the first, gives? 220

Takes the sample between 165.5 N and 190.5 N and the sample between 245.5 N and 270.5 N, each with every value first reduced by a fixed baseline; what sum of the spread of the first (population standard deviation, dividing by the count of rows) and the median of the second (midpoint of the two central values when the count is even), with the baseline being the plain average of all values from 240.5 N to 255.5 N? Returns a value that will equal 17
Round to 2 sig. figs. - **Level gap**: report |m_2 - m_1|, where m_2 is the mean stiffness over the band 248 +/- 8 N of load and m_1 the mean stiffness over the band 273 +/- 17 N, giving 11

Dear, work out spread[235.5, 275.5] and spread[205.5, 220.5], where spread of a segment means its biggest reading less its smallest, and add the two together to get 126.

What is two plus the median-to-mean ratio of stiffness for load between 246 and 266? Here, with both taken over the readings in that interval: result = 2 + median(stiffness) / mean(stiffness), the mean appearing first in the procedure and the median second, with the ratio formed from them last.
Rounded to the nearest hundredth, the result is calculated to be 3.03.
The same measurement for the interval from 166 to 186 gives 3.00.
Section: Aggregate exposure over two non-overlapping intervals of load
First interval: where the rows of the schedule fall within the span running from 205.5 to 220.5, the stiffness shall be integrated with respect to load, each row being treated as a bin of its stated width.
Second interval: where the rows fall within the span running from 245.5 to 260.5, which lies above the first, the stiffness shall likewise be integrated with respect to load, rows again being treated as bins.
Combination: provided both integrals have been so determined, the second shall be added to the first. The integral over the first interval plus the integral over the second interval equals 5917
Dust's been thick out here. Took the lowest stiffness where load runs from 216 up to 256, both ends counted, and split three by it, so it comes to 0.0214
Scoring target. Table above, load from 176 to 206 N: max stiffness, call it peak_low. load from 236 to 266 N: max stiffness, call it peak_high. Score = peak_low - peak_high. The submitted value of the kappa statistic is -20.9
